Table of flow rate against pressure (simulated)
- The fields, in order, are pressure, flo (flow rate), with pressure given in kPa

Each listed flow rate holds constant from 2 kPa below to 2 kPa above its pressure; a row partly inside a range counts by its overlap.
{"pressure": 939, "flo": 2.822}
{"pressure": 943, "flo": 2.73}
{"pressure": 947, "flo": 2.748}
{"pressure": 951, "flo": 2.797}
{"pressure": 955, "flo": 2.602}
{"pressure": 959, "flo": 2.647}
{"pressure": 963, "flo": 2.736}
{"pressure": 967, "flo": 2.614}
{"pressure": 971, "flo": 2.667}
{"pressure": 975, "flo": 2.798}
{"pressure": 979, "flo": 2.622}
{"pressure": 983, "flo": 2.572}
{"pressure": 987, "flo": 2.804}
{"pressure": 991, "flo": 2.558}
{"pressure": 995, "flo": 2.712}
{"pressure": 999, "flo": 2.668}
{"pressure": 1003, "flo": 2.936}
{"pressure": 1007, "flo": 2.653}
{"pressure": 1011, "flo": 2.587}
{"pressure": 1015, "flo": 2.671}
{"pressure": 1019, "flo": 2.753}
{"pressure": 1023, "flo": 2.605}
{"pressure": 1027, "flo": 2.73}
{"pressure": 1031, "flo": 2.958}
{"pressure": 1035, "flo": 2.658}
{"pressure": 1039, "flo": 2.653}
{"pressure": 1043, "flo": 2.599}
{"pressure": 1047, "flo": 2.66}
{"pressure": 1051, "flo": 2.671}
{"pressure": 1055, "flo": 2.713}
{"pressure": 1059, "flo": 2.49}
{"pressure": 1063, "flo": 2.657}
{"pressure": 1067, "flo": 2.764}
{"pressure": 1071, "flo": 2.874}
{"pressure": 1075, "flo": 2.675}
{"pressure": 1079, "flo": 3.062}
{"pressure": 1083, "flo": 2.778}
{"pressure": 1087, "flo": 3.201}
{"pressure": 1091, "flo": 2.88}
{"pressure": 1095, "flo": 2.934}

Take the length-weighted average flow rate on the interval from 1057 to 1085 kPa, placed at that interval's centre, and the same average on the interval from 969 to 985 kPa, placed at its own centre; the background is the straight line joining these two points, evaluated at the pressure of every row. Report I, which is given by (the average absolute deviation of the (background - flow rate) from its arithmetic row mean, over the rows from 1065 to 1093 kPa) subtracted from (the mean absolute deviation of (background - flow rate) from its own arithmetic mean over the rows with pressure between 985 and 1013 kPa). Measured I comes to -0.03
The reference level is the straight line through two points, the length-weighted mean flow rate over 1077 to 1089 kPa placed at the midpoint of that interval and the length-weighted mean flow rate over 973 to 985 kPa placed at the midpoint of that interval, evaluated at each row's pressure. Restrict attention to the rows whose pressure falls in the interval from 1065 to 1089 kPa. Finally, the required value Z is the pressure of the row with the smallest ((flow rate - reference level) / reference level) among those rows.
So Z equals 1075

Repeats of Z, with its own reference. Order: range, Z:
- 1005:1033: 1023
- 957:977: 967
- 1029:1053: 1043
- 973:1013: 1011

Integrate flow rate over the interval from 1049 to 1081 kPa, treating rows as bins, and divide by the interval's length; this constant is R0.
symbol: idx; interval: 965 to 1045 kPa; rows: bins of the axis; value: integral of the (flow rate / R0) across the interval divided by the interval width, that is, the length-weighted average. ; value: 0.983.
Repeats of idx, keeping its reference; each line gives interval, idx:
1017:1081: 0.993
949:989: 0.981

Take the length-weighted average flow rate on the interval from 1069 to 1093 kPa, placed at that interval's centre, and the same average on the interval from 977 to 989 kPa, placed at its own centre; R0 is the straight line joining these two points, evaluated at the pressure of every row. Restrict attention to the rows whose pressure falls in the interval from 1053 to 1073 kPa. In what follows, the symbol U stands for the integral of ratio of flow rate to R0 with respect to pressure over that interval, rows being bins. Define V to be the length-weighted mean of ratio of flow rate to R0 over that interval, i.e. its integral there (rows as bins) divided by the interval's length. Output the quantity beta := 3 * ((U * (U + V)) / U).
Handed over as 59.3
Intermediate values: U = 18.8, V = 0.94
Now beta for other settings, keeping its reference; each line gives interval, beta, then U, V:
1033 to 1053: 59.2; 18.8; 0.94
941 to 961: 65.9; 20.9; 1.05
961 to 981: 64.2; 20.4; 1.02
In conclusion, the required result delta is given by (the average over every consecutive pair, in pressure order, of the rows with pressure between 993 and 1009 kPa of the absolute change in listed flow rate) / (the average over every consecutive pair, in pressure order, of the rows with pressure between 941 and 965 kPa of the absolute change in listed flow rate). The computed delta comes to 2.5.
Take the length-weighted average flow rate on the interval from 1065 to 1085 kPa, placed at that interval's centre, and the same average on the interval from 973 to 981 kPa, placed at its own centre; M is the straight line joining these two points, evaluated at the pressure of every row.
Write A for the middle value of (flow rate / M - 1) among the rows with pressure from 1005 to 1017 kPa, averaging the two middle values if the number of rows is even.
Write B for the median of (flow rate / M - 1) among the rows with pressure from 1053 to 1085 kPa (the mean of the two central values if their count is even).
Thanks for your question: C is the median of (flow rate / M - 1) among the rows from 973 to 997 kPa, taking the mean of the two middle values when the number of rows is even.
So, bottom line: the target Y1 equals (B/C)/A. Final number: -40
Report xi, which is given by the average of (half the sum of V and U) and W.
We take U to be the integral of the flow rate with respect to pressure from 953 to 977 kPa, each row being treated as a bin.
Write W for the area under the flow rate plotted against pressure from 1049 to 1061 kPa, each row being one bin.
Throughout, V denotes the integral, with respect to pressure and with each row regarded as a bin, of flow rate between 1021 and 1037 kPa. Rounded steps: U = 64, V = 44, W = 31.5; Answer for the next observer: 43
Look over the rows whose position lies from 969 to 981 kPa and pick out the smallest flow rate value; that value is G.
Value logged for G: 2.622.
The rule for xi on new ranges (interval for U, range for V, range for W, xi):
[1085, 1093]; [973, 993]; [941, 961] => 46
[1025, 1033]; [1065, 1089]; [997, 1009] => 40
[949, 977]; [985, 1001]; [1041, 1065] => 61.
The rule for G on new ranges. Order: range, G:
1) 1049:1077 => 2.49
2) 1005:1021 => 2.587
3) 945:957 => 2.602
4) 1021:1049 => 2.599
